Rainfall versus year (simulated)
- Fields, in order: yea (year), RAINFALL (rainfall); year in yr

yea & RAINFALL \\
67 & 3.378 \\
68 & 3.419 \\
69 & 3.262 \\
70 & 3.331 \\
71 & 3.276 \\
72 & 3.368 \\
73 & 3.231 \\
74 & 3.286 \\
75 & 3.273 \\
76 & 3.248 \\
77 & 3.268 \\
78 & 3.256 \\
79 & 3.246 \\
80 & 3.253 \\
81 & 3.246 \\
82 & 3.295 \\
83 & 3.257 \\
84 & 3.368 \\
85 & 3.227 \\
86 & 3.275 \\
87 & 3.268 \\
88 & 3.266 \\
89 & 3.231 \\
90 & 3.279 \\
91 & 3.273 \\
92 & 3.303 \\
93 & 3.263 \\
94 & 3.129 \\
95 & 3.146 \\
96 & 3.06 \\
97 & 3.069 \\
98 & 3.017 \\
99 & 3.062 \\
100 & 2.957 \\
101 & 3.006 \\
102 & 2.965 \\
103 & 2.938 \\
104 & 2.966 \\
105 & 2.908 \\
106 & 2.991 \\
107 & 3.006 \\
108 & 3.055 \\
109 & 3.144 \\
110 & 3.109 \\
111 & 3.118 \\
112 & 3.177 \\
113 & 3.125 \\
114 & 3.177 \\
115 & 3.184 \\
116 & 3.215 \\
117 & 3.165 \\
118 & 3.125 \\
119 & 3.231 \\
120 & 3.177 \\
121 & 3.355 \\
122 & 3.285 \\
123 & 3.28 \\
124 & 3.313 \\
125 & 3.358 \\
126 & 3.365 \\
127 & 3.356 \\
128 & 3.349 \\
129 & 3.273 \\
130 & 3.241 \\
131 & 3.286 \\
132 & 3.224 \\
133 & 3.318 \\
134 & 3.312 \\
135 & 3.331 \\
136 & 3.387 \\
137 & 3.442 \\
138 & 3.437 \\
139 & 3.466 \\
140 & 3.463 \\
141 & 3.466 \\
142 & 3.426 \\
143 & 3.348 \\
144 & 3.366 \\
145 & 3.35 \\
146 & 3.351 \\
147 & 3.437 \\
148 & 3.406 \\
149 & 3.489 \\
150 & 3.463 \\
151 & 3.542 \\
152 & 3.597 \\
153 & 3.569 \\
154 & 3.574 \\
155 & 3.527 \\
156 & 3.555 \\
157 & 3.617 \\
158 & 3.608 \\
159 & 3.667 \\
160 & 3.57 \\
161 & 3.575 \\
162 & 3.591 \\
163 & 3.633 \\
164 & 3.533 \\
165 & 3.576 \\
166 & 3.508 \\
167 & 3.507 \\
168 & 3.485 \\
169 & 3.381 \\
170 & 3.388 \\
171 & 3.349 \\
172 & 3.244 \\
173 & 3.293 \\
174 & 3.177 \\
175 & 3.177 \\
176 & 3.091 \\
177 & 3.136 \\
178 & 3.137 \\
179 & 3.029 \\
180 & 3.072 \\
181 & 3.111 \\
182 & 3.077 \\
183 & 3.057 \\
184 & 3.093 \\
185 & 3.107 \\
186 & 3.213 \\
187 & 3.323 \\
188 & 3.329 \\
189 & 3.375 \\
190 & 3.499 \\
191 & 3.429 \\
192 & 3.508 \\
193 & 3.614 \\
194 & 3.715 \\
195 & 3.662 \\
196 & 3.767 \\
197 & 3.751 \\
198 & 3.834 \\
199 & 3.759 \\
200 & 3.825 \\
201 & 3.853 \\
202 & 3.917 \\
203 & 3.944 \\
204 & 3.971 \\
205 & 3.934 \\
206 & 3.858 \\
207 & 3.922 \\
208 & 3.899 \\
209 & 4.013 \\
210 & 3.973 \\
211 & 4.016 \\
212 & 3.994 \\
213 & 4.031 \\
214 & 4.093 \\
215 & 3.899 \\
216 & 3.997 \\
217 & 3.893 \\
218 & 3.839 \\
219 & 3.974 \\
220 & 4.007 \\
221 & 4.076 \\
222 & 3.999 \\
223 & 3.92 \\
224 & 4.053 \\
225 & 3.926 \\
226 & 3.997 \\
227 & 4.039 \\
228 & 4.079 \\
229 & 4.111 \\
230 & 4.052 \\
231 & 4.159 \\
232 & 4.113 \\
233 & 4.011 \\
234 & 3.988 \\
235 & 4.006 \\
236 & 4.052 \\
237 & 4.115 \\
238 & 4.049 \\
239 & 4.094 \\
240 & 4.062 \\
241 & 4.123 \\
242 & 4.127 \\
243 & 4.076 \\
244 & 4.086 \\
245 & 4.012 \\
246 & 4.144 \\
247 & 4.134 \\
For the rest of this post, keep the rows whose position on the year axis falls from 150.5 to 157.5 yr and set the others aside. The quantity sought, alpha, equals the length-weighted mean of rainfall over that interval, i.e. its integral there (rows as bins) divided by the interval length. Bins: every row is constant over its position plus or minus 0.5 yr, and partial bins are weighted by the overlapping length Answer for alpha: 3.6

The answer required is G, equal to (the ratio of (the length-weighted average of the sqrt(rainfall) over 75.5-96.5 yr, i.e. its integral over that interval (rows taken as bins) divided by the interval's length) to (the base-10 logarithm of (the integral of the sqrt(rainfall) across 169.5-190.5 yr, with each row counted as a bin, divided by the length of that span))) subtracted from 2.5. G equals -4.63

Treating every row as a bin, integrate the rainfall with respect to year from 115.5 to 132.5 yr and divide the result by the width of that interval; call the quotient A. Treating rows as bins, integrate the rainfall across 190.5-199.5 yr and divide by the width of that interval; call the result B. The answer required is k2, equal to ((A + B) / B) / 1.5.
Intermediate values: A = 3.3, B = 3.7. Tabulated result 1.26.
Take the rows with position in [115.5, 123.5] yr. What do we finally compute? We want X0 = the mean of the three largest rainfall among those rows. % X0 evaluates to 3.307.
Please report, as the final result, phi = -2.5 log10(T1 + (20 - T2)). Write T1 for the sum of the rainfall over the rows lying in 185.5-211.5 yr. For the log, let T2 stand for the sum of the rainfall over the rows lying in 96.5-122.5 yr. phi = -3.90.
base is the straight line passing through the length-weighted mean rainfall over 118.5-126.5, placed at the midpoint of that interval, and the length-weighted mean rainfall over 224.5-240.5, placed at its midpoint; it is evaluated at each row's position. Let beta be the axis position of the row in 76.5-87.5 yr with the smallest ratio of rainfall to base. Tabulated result 85 yr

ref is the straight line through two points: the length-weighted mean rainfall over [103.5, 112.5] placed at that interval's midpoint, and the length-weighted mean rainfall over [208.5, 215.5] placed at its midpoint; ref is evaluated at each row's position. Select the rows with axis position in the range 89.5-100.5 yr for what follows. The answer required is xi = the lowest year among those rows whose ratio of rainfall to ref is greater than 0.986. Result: 90 yr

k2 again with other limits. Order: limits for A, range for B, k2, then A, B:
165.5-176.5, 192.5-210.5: 1.24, 3.3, 3.8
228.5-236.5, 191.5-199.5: 1.40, 4.1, 3.7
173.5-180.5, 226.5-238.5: 1.18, 3.1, 4.1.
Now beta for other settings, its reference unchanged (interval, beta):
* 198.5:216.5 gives 199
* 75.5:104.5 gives 103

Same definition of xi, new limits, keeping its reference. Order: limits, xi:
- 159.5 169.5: 160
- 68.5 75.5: 69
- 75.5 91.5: 76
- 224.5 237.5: 229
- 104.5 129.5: 107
